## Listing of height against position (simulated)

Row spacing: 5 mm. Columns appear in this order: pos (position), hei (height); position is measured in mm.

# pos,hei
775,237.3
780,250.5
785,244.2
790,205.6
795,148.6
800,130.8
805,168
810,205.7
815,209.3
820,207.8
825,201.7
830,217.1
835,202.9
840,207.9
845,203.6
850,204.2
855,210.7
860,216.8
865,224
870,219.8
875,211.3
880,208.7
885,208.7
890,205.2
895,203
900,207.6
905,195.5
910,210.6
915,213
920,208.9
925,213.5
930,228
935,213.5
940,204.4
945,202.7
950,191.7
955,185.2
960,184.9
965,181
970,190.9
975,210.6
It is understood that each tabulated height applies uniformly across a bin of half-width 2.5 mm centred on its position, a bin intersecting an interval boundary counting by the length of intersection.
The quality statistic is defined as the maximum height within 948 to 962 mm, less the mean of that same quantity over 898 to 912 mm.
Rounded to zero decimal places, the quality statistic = -13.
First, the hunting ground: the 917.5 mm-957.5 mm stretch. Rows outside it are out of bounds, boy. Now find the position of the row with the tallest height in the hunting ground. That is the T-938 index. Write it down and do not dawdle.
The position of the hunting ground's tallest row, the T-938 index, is 930 mm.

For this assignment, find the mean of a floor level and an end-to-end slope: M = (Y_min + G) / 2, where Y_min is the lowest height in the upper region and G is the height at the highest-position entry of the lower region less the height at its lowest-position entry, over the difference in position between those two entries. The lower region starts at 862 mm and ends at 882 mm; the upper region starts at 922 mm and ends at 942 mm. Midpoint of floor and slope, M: 102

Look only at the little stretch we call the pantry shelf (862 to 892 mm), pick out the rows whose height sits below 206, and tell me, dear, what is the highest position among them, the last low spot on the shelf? 890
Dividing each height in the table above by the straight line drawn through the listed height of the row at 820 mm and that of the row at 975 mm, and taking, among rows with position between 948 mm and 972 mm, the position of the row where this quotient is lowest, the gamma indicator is 965 mm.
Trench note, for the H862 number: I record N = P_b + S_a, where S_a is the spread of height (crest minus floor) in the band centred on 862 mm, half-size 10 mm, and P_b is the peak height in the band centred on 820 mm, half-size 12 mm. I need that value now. 230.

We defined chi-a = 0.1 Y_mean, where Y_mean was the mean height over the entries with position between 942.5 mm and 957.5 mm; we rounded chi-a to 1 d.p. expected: 19.3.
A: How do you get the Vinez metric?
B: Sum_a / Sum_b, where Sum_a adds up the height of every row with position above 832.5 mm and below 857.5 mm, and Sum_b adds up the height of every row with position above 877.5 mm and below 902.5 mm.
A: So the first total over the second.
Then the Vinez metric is 1.00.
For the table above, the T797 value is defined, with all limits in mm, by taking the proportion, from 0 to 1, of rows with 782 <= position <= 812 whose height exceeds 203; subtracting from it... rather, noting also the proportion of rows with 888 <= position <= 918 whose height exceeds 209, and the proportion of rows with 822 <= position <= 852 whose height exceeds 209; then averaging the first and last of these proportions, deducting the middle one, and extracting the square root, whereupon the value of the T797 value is 0.0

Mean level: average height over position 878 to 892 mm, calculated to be 208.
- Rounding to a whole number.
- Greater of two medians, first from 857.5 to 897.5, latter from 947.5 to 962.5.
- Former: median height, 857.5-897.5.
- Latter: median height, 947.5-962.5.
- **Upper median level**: 210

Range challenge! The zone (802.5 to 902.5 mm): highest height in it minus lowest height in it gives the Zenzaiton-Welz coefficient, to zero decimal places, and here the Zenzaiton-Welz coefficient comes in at 56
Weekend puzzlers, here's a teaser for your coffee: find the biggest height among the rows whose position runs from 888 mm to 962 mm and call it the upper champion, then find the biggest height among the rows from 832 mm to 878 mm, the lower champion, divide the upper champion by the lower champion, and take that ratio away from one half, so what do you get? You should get -0.52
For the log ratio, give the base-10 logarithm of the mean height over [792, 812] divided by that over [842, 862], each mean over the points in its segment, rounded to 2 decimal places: -0.11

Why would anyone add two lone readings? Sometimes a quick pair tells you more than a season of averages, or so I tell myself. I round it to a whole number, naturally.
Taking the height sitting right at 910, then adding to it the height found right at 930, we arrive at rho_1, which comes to 439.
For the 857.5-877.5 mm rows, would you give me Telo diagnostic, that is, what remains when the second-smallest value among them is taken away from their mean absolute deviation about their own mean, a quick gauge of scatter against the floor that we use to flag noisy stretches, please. -213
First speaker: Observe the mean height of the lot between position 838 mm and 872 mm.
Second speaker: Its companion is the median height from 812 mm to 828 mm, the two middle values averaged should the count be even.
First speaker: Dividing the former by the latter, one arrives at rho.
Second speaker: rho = 1.022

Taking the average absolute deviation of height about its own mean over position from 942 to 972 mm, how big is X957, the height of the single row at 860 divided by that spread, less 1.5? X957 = 37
